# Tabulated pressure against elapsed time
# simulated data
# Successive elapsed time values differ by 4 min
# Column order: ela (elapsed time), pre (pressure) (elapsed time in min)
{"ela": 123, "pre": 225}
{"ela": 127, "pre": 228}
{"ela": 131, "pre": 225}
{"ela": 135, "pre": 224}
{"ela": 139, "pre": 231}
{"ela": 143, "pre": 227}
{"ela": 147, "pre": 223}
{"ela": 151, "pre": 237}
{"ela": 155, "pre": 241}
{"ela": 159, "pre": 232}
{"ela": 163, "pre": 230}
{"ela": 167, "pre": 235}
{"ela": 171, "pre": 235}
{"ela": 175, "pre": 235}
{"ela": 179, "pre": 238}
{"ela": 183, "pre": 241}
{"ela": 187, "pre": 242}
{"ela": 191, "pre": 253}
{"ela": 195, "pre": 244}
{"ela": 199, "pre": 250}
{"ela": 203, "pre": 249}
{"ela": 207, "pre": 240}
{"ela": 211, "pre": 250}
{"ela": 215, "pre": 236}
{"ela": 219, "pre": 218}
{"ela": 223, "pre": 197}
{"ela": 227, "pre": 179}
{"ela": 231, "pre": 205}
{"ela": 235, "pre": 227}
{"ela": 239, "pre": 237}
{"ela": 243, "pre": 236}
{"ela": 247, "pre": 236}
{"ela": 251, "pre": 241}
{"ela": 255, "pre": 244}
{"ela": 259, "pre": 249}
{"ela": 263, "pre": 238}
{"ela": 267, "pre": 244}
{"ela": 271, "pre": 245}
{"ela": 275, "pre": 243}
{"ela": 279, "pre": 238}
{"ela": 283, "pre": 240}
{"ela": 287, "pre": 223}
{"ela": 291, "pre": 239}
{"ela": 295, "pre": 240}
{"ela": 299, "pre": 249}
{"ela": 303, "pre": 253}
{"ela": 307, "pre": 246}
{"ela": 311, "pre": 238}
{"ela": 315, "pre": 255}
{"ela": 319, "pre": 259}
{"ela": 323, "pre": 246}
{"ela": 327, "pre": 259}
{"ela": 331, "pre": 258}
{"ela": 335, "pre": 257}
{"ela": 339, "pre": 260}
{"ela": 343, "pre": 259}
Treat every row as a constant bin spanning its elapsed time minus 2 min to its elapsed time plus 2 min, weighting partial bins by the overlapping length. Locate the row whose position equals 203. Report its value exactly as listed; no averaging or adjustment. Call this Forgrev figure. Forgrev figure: 249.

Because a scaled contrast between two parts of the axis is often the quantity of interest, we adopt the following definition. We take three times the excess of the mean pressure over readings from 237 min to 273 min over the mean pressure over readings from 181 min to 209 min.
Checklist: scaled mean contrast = -13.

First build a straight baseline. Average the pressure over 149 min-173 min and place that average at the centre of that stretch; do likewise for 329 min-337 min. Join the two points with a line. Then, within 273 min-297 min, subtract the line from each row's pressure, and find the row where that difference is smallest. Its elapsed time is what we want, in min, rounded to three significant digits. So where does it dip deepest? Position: 287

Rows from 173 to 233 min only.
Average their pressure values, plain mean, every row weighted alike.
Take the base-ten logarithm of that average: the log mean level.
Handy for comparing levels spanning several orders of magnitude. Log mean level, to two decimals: 2.37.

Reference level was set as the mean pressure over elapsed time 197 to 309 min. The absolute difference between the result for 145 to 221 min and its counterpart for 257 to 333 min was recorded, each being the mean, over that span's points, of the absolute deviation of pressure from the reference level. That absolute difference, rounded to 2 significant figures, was 4.1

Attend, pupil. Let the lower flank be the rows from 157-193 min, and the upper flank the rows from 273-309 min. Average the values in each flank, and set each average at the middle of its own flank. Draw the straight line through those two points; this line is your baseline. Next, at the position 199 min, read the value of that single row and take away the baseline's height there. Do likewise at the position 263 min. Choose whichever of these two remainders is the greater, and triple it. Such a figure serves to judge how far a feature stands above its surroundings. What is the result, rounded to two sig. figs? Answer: 34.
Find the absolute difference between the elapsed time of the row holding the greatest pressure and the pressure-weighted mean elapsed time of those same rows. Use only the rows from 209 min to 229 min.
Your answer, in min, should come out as 7.3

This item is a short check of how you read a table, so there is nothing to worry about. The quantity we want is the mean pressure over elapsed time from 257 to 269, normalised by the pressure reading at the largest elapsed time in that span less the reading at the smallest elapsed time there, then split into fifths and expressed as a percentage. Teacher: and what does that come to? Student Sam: -975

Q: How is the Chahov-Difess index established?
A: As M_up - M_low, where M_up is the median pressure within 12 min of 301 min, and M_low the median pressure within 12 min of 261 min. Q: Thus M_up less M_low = -1.0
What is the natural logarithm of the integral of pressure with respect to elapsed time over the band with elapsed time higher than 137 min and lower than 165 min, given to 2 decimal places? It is 8.78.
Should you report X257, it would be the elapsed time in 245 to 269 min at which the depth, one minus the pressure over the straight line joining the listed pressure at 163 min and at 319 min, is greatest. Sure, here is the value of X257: 263 min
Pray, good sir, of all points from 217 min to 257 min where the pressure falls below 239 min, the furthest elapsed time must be 247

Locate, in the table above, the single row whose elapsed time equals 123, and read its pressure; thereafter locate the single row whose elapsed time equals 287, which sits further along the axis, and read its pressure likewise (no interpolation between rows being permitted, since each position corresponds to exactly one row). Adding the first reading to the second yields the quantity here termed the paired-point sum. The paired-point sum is 448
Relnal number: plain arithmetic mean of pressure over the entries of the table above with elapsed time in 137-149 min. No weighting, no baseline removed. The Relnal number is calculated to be 227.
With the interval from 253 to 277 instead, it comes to 244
